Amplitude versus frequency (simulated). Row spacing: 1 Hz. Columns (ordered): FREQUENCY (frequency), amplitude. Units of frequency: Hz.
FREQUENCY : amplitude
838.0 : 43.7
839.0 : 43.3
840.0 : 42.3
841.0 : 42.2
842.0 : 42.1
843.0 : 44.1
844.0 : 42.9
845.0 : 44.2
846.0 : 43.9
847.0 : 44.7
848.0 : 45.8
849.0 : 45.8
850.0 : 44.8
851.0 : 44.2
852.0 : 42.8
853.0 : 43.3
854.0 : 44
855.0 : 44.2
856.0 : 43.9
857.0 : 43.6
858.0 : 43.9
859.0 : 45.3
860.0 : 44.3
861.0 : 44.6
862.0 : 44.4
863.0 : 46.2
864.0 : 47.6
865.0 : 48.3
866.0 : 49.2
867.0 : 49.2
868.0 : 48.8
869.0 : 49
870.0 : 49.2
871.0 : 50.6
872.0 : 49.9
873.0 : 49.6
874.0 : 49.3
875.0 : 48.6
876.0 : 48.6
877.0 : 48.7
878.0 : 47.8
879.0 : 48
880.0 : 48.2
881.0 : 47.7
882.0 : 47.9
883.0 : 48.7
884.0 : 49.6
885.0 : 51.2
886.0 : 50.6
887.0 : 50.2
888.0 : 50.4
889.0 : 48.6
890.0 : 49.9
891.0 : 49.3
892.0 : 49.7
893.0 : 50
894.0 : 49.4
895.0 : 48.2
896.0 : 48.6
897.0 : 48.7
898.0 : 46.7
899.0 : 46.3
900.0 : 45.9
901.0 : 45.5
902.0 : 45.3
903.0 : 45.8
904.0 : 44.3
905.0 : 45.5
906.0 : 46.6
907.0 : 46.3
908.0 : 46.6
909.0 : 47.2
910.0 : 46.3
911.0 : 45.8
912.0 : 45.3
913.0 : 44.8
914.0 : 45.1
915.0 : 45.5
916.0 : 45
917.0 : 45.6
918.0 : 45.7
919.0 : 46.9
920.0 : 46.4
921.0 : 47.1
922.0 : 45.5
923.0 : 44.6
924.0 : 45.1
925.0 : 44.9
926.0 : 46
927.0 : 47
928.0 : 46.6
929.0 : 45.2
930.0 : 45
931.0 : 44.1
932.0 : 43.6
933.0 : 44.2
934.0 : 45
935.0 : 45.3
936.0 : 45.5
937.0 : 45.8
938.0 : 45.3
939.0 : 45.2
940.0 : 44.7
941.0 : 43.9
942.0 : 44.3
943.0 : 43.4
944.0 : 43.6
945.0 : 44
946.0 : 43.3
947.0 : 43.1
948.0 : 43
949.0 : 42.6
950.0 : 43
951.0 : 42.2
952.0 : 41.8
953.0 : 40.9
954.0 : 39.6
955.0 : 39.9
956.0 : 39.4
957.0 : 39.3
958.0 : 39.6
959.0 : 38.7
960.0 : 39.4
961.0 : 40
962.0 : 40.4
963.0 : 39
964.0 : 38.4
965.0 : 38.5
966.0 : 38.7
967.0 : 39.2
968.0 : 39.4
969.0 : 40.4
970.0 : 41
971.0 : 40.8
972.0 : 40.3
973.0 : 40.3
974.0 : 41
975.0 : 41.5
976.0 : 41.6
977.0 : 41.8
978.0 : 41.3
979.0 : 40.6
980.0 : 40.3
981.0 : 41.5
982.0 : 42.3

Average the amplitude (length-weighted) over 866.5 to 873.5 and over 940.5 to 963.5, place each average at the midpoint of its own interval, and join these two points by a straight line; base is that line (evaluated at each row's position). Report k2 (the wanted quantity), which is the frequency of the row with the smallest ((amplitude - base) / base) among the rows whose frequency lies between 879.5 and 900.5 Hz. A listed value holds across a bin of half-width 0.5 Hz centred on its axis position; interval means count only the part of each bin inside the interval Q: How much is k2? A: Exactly 881.0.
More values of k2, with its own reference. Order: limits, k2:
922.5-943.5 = 932.0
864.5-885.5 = 865.0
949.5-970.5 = 959.0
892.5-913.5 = 904.0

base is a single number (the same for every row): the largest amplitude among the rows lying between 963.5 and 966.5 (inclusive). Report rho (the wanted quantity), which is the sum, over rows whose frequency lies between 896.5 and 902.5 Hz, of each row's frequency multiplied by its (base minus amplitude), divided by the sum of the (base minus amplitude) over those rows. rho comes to 899.3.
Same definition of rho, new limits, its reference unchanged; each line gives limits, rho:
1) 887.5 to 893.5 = 890.5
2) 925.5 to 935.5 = 930.2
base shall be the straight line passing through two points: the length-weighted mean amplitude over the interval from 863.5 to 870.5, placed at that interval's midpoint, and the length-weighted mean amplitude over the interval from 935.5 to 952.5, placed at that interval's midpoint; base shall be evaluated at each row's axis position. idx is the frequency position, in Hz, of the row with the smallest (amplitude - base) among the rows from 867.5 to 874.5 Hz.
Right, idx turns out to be 868.0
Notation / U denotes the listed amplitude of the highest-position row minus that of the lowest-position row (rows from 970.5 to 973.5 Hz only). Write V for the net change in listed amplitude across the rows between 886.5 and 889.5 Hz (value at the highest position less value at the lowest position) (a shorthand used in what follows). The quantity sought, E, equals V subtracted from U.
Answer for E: 1.1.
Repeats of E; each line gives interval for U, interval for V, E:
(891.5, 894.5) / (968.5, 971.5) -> -0.7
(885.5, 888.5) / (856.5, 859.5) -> -1.9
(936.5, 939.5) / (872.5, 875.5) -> 0.4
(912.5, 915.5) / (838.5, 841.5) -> 1.8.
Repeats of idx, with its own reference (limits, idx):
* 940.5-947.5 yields 947.0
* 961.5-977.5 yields 964.0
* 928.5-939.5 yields 932.0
